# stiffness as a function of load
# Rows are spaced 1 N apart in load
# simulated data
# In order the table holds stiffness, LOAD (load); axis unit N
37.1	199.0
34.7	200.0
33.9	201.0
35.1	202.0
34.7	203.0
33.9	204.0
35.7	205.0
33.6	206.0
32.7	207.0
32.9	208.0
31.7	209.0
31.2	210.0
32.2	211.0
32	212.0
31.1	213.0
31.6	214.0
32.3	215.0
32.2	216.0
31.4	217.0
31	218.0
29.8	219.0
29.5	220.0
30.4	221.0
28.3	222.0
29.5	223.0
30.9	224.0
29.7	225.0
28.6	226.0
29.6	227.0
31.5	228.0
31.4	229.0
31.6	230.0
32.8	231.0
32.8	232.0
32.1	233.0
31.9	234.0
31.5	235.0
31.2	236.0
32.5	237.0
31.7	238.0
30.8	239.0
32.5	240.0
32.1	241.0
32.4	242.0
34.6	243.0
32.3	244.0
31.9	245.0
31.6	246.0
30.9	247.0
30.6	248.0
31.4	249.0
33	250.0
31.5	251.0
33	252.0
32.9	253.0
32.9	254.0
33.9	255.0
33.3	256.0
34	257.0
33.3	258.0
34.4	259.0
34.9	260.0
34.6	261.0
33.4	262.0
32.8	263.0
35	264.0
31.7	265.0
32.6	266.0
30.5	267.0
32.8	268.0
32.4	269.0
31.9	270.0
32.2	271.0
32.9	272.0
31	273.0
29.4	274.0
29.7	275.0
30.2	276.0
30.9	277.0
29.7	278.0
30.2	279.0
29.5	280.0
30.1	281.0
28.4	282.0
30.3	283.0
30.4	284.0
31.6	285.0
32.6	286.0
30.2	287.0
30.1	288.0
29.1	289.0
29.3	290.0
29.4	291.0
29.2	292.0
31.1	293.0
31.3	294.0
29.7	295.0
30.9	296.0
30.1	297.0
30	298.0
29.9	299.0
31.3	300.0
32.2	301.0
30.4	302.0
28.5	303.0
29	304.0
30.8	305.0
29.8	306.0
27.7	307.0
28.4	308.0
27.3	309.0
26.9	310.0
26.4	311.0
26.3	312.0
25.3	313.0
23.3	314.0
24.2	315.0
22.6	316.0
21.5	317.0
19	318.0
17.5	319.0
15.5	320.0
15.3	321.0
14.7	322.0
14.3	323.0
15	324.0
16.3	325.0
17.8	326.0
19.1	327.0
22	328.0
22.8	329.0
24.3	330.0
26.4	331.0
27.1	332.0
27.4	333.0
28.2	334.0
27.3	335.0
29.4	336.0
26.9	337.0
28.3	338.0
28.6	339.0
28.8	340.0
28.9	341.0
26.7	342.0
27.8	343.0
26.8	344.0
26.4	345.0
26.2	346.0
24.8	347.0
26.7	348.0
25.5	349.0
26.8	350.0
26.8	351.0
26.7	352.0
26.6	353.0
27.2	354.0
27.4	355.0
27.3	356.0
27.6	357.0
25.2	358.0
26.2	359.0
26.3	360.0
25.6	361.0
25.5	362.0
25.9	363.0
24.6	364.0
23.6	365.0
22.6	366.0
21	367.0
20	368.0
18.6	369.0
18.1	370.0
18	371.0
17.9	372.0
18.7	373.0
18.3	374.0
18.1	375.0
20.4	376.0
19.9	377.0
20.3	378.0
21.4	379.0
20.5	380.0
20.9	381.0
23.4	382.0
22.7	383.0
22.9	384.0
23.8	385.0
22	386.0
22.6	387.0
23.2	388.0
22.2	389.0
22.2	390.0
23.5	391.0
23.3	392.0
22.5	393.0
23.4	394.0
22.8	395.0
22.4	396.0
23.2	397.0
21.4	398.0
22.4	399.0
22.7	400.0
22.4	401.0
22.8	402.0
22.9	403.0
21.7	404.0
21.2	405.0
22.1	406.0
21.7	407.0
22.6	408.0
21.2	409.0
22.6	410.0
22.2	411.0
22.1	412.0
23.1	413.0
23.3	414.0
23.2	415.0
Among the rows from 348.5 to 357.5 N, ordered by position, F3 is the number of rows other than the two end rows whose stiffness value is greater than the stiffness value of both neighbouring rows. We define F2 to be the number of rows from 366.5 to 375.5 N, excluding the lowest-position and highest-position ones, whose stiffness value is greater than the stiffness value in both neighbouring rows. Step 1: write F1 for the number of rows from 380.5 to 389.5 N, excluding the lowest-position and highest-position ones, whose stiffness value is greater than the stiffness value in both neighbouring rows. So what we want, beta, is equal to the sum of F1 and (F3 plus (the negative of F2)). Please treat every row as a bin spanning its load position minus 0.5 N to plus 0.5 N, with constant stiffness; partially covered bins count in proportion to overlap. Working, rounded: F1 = 3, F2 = 1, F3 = 1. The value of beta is 3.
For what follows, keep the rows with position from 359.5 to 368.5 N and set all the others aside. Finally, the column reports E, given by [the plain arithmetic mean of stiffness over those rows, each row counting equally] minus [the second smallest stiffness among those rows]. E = 2.9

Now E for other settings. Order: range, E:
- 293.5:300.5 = 0.6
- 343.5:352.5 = 0.8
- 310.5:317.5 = 1.6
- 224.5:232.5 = 1.4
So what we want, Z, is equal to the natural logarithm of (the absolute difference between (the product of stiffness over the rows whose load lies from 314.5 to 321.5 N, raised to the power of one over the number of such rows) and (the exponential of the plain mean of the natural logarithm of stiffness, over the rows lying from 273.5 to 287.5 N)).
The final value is 2.4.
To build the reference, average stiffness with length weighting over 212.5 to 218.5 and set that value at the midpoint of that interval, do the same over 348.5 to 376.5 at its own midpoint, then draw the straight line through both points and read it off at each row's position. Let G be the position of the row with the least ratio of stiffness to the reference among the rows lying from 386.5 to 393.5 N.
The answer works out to 389.0 N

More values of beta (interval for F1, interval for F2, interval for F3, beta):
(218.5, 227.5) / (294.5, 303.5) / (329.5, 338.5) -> 2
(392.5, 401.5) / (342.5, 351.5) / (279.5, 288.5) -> 4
